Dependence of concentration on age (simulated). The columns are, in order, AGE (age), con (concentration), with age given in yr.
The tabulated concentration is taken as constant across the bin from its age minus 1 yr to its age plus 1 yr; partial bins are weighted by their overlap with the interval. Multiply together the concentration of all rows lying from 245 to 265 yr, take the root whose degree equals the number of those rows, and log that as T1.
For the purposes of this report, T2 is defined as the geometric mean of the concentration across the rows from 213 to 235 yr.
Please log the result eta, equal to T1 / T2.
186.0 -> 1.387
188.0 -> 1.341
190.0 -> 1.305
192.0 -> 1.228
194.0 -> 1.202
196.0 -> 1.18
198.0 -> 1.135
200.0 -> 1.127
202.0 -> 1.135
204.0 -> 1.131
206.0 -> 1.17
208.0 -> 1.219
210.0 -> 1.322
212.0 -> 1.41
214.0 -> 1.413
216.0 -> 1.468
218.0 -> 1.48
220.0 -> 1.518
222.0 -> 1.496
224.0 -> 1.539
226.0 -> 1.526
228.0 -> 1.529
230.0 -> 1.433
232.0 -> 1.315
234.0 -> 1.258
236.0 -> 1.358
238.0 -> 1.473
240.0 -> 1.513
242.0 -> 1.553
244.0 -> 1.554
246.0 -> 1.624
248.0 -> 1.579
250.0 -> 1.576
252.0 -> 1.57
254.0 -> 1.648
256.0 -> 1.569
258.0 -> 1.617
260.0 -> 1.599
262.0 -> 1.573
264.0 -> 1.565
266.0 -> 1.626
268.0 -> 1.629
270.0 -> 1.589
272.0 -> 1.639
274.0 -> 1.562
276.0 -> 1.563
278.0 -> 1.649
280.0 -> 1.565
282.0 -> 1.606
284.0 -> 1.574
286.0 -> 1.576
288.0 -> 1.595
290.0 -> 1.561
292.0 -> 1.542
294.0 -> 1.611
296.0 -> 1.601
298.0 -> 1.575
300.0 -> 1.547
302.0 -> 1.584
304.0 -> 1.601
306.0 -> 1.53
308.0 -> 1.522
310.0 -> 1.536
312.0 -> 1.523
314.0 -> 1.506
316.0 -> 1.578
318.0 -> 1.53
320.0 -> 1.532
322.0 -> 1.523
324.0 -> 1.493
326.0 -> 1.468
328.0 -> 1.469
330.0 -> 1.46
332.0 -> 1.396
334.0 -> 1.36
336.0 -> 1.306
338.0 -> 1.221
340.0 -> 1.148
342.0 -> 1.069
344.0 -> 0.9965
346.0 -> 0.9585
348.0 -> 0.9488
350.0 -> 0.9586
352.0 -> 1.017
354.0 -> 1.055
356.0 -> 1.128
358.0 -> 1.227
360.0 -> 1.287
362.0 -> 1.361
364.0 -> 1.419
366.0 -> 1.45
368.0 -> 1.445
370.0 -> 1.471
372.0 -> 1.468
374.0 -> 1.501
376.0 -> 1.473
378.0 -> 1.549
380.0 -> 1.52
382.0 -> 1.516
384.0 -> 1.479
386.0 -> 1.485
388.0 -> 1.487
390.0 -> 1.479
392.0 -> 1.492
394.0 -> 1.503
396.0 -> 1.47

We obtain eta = 1.10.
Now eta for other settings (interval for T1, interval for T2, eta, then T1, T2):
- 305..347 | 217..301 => 0.89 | 1.37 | 1.55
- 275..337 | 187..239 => 1.15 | 1.53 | 1.33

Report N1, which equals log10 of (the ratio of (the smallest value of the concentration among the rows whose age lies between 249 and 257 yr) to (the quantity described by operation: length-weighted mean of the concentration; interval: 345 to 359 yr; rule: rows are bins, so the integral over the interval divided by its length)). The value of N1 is 0.178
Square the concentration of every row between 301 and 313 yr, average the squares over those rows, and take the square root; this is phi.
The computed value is 1.55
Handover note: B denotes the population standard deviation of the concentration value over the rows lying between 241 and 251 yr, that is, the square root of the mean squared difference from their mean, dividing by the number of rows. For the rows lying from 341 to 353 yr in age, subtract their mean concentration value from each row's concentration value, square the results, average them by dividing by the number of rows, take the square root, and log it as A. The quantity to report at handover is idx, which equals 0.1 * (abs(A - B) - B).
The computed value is -0.001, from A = 0.04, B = 0.026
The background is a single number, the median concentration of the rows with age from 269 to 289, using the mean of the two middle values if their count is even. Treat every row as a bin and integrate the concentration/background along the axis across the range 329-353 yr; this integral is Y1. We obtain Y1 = 17 yr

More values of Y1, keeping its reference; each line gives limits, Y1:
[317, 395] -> 67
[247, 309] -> 62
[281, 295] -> 14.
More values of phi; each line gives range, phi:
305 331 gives 1.51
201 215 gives 1.26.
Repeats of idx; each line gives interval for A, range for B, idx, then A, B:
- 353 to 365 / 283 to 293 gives 0.009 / 0.13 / 0.018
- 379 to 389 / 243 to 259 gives -0.002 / 0.02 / 0.031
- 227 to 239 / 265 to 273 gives 0.006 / 0.09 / 0.019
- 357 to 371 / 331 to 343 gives -0.009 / 0.09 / 0.116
